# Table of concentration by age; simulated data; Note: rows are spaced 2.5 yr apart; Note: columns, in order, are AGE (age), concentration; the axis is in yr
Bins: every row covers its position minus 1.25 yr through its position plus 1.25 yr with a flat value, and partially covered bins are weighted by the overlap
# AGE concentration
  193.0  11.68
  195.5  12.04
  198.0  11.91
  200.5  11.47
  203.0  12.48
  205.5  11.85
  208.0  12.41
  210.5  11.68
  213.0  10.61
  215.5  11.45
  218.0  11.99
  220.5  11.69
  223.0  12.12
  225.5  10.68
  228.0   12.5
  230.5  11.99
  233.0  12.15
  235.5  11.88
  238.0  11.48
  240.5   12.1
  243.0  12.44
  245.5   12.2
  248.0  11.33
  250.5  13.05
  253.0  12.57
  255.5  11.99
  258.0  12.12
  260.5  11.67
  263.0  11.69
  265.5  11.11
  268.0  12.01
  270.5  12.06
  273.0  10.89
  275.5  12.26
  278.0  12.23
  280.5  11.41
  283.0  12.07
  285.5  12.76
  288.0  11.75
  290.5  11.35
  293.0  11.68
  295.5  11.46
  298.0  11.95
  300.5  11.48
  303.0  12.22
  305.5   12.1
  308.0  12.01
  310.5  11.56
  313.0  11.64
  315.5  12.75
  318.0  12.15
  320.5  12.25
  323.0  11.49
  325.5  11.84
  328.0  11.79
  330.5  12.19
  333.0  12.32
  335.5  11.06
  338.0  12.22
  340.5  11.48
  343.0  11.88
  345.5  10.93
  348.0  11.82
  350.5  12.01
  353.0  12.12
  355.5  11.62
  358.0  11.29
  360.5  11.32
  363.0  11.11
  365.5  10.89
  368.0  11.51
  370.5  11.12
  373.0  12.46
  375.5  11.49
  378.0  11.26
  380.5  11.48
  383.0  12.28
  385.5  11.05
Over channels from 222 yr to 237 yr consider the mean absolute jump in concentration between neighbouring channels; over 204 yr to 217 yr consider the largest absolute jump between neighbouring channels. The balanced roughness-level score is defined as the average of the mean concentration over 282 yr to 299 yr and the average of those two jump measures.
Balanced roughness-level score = 6.41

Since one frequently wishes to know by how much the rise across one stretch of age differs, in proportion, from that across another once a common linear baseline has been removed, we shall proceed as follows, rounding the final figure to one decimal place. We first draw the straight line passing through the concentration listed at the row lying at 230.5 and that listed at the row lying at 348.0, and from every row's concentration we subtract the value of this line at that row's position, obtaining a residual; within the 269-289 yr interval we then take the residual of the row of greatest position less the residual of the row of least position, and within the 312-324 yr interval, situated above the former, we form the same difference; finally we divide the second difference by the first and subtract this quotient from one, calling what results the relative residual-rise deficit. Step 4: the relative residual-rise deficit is 0.5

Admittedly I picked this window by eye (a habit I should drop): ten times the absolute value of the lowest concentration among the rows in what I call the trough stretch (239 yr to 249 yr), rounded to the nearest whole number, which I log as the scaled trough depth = 113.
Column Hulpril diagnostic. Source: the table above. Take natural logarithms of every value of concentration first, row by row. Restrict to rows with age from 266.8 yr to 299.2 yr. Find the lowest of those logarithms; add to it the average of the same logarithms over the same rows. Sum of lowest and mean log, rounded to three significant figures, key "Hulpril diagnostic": 4.86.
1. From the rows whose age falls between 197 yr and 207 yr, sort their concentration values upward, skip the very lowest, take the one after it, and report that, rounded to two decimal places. 11.85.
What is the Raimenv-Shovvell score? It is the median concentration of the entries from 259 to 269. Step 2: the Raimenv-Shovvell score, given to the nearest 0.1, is 11.7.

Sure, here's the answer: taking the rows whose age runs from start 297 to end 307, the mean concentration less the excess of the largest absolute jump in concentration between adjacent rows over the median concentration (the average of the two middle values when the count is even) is 23.2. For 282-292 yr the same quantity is 22.9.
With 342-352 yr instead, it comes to 22.6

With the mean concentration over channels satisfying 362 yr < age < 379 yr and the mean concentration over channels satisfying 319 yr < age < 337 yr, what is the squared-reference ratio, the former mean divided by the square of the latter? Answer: 0.0812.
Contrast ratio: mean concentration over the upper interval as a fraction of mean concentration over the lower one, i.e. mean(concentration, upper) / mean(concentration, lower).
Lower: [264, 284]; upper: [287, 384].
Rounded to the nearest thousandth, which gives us 0.998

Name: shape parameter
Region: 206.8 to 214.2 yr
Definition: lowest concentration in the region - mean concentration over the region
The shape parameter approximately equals -1.0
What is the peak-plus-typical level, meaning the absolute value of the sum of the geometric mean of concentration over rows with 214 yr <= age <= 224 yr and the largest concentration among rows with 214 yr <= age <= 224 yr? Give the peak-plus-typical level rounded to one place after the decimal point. 23.9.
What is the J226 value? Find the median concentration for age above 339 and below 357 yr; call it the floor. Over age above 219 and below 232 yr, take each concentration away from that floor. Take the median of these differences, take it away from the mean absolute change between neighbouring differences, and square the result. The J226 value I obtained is 1.5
